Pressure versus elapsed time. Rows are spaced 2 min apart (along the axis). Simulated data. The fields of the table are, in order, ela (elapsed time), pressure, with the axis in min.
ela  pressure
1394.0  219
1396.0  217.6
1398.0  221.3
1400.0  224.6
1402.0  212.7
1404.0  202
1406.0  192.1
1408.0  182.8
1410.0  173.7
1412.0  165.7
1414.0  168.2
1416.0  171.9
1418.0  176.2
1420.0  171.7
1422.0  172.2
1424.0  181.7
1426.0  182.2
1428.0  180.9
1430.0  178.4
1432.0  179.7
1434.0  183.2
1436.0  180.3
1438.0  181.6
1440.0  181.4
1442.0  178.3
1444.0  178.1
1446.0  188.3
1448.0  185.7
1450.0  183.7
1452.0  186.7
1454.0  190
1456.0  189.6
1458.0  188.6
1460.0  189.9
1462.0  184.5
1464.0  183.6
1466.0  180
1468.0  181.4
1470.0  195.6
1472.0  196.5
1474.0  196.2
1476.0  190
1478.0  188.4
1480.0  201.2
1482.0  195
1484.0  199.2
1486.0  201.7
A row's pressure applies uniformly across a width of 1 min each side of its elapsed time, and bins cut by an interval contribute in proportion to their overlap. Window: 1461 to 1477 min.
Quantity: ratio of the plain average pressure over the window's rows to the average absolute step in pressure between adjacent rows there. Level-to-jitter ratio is 48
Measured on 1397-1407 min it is 24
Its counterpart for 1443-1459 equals 58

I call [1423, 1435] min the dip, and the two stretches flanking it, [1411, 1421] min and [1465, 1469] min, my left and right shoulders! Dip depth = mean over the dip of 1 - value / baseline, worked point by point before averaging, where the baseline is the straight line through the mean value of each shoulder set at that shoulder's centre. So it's -0.045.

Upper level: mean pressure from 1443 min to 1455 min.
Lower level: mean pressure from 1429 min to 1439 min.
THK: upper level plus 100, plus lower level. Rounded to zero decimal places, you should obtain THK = 466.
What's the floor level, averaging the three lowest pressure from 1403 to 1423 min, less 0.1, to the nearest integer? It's 168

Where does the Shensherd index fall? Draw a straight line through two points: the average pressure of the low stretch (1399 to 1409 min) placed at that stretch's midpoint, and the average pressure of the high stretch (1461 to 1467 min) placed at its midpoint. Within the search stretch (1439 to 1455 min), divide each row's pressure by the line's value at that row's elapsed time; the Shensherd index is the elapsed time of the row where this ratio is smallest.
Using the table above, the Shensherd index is 1442.0 min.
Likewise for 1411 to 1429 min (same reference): 1412.0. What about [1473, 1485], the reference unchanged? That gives 1478.0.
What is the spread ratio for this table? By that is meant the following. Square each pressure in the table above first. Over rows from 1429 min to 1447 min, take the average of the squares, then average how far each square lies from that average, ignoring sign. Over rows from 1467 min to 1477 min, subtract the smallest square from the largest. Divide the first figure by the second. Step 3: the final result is 0.15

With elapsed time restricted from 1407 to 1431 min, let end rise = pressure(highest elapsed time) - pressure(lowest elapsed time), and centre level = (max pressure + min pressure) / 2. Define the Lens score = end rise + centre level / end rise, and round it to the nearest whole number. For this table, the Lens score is -44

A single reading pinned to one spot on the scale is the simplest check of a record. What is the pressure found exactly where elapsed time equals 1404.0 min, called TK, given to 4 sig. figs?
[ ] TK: 202.0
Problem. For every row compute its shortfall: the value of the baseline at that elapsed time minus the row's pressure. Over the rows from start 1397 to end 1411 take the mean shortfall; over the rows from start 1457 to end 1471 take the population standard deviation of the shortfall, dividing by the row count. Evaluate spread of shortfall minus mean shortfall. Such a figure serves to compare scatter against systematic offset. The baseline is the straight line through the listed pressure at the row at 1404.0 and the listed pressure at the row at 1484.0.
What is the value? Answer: 4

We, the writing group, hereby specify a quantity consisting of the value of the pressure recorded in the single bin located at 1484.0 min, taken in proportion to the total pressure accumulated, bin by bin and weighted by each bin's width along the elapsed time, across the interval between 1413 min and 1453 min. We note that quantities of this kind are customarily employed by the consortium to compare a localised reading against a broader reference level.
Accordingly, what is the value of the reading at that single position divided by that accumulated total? 0.0277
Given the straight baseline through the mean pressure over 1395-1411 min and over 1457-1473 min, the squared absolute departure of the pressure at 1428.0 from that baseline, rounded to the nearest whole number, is 258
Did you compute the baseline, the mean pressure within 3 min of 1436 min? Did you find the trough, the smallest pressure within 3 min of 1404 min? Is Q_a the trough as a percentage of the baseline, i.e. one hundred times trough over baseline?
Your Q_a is 106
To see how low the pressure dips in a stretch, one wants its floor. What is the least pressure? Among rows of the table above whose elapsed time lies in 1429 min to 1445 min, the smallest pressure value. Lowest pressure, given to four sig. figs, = 178.1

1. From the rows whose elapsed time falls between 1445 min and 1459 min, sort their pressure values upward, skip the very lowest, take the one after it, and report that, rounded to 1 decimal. 185.7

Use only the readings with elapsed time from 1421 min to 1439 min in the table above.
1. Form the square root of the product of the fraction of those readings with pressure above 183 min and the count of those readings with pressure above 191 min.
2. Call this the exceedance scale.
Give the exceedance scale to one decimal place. 0.0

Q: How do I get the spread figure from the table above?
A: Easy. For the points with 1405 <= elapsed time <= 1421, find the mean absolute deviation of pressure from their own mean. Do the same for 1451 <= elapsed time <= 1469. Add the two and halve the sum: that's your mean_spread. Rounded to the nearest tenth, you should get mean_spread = 4.8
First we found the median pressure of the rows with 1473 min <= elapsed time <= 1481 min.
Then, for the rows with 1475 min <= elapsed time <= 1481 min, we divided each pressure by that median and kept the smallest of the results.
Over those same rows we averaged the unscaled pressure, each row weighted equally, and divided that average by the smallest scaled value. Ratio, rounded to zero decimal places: 198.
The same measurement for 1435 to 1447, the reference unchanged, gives 197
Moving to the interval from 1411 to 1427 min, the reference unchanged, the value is 202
